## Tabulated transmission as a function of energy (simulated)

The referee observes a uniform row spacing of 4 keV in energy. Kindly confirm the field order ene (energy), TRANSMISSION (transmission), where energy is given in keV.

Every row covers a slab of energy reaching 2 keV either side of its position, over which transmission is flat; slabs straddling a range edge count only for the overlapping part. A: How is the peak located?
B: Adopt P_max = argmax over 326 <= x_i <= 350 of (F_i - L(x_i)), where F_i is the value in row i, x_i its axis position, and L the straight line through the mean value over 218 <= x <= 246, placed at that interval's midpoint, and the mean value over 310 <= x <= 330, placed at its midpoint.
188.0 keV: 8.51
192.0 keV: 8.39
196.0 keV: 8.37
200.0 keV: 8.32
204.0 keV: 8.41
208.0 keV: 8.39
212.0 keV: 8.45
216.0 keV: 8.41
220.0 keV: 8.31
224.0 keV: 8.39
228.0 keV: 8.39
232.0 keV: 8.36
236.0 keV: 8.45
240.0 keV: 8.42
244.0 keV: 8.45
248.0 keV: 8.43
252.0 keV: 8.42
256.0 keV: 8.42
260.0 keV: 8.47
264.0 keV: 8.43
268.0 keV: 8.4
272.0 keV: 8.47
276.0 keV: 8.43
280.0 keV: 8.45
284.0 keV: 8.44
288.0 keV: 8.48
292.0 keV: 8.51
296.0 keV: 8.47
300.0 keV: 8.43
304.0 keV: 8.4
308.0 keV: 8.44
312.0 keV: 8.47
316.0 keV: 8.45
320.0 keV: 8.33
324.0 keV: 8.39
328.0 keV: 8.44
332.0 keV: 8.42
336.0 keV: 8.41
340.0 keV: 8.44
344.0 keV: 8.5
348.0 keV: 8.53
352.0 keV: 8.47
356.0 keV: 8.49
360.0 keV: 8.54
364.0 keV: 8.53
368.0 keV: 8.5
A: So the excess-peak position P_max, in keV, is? 348.0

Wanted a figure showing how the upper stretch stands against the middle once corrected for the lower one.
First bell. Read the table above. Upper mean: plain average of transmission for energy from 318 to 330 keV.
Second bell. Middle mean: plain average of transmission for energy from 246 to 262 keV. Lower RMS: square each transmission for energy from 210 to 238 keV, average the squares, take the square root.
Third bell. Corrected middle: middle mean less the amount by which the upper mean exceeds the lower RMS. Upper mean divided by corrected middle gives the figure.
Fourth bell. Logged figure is 0.99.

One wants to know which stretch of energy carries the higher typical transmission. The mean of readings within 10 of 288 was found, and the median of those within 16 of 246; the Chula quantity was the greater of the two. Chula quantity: 8.47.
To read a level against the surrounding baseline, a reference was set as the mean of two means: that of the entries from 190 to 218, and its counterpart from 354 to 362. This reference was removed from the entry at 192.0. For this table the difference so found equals -0.063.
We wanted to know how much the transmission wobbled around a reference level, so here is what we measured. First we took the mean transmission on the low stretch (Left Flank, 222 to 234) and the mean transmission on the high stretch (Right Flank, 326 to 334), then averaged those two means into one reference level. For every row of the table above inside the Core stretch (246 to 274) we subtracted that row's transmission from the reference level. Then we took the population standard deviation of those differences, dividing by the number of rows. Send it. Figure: 0.024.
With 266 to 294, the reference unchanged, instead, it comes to 0.033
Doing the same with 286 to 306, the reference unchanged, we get 0.039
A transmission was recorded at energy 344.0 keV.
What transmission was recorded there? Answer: 8.5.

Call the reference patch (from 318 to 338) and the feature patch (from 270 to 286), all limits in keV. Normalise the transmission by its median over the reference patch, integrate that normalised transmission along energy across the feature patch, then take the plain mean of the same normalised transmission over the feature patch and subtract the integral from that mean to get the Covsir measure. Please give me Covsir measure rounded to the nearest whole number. -15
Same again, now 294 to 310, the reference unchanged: -15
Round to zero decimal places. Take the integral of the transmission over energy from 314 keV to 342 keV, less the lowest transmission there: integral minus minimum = 227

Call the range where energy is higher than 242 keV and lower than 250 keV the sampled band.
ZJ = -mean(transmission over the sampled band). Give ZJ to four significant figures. -8.440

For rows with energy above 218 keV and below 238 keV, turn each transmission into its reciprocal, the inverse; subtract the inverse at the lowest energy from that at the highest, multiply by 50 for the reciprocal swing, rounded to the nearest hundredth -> -0.10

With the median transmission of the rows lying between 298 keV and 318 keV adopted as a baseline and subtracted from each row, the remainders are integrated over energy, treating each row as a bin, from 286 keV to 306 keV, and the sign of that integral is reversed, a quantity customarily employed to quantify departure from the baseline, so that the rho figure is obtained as -0.4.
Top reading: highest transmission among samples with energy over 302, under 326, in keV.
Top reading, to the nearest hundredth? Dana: 8.47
